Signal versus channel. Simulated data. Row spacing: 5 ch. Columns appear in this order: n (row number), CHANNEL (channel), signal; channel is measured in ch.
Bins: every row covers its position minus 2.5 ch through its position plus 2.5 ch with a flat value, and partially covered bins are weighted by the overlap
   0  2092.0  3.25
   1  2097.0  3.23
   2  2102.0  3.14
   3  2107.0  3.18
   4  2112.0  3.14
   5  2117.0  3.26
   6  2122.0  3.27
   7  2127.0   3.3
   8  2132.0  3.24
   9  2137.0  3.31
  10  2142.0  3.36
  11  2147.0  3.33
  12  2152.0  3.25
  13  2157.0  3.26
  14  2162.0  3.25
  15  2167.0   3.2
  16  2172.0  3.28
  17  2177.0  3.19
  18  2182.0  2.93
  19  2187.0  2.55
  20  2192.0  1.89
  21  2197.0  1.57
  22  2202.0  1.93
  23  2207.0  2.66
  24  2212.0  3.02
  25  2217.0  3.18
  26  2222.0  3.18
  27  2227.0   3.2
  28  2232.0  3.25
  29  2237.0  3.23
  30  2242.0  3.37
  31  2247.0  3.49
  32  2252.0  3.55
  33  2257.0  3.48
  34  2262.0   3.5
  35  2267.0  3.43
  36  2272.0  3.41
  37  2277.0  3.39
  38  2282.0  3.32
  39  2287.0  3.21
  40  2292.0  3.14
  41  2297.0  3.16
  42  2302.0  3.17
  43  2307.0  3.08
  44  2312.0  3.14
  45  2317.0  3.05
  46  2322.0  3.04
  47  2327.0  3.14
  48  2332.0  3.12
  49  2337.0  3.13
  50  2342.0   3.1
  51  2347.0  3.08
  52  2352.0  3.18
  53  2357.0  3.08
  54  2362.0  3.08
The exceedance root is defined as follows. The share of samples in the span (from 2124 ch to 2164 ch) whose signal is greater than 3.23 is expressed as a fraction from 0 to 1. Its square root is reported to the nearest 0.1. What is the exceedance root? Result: 1.0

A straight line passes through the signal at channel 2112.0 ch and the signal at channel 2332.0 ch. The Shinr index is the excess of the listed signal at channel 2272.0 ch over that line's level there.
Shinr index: 0.28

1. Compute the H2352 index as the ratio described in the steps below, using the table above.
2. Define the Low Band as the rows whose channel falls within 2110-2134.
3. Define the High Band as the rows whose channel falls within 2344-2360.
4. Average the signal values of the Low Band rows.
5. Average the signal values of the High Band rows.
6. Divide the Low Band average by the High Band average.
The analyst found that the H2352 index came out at 1.04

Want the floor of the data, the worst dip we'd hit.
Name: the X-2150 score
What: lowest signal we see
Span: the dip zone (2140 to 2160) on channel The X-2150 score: 3.25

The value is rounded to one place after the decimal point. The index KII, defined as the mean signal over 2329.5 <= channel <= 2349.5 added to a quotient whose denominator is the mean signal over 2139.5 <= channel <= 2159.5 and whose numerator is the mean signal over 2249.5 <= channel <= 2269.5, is 4.2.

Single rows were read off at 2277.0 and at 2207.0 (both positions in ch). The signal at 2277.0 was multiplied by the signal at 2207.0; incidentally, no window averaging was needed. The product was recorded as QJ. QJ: 9.0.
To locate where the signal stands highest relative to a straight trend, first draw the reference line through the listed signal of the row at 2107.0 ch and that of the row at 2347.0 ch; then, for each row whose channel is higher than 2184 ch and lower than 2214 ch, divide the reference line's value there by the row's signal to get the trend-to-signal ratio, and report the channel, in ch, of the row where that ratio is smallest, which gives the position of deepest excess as 2212.0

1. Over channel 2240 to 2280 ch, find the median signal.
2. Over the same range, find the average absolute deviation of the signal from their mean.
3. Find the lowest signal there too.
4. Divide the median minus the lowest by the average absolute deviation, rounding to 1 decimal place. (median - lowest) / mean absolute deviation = 1.6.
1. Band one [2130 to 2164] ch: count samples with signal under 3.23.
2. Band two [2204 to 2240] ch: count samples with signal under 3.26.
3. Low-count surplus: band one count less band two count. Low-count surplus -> -7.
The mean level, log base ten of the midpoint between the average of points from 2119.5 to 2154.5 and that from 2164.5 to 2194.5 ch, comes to 0.487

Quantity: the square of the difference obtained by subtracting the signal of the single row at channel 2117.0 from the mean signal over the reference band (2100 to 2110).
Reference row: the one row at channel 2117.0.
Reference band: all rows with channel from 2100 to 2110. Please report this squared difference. 0.010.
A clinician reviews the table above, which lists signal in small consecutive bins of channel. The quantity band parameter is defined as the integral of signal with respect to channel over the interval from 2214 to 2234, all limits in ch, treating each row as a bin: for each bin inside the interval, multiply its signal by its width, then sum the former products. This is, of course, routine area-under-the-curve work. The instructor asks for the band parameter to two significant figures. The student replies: 64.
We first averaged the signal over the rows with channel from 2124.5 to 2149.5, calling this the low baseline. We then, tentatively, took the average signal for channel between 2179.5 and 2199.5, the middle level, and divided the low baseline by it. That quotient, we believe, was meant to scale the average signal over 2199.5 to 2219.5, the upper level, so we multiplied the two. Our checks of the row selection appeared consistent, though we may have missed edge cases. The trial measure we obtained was 4.0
